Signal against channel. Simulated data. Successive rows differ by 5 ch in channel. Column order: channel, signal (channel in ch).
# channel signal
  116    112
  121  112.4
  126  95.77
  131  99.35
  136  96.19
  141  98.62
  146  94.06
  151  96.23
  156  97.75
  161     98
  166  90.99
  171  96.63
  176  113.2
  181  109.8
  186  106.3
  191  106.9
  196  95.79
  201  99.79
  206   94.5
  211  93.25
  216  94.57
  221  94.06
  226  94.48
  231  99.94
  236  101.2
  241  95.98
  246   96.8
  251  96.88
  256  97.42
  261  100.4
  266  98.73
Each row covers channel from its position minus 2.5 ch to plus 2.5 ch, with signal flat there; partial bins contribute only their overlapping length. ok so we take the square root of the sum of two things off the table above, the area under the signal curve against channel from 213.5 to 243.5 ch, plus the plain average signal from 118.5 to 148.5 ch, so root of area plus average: 54.8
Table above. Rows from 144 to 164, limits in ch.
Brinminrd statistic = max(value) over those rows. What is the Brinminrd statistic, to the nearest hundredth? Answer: 98.00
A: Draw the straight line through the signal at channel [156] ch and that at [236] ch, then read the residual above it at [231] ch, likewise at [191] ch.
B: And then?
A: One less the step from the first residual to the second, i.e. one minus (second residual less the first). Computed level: -8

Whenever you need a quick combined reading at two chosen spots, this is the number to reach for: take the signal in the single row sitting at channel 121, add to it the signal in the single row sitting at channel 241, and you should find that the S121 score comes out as 208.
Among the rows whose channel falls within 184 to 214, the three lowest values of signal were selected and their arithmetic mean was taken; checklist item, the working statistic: 94.5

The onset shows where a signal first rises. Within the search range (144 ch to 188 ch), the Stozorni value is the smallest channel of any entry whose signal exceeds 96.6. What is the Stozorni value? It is 156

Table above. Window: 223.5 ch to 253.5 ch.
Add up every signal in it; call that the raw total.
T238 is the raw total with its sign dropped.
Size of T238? 585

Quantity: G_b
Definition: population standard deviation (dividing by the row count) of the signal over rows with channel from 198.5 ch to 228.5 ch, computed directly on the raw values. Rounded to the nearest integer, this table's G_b 2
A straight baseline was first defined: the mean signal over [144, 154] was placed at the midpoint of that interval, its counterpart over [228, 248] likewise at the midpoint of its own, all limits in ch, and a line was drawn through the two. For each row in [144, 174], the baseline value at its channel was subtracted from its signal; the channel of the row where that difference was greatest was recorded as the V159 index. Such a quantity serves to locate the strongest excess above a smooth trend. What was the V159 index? 161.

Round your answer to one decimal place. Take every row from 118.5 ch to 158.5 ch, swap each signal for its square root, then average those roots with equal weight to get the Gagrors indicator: 9.9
